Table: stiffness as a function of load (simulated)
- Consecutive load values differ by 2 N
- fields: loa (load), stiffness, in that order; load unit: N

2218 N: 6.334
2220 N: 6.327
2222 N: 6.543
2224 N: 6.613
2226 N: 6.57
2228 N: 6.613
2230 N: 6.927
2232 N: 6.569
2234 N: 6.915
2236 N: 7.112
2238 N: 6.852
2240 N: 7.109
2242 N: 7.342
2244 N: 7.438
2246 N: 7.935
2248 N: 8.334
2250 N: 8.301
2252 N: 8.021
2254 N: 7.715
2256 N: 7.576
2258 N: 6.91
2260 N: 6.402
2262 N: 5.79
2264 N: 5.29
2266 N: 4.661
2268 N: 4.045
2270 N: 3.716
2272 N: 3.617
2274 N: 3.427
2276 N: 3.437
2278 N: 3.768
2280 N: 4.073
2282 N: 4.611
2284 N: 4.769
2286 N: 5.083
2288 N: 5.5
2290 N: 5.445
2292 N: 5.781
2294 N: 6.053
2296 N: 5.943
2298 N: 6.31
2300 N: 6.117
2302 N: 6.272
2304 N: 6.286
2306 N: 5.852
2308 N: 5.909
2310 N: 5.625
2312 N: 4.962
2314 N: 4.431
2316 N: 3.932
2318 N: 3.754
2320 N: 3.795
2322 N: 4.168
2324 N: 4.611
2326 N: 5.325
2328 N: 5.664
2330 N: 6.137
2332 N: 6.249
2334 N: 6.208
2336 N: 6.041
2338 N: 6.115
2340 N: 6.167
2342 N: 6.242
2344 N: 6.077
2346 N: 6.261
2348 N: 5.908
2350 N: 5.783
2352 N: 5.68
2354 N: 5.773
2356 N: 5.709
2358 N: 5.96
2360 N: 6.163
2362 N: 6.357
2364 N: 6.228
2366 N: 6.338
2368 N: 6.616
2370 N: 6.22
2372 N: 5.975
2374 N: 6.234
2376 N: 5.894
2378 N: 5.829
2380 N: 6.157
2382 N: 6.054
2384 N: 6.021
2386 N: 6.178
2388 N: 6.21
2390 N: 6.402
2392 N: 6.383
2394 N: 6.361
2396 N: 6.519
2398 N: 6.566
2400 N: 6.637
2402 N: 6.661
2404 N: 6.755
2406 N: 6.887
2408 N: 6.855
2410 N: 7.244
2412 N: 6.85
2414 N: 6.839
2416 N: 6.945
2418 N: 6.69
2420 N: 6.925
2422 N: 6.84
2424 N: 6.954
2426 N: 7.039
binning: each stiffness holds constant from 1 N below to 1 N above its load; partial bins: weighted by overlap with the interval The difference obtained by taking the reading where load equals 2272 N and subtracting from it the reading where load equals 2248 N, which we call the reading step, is -4.7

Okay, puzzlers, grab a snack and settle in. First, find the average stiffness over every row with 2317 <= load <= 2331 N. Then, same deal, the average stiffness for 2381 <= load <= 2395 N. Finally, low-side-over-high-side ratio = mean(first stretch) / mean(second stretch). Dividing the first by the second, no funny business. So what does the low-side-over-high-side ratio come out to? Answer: 0.77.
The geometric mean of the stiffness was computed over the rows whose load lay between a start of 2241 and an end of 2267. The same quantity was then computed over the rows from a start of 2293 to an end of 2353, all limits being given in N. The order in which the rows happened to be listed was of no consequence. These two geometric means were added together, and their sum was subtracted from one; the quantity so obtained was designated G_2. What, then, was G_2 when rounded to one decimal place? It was -11.5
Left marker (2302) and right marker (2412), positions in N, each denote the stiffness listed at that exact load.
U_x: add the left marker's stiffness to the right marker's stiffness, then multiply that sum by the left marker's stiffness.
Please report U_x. 82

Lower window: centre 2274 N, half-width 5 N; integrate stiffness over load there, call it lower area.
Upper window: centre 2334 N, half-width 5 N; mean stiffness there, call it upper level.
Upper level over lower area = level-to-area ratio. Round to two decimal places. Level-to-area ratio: 0.17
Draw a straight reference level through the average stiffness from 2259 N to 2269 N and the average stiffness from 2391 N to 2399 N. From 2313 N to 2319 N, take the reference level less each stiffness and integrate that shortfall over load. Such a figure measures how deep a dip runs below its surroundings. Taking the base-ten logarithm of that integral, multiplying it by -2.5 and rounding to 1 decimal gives -2.5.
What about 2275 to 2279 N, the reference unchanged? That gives -2.1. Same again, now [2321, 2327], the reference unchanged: -2.0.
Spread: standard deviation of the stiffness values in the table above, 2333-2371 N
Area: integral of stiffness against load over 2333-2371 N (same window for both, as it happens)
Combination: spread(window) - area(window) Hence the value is -231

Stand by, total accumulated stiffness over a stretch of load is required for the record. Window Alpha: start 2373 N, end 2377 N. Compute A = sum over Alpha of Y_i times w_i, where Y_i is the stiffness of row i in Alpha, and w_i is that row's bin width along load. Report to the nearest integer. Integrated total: 24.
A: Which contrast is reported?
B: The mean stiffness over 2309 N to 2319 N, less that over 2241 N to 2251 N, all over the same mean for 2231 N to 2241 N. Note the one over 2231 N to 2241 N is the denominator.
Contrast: -0.48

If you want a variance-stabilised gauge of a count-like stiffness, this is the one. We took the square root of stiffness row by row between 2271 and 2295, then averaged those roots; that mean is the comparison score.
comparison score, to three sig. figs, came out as 2.14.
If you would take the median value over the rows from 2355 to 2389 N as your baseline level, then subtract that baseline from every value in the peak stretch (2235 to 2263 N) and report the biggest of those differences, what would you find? 2.2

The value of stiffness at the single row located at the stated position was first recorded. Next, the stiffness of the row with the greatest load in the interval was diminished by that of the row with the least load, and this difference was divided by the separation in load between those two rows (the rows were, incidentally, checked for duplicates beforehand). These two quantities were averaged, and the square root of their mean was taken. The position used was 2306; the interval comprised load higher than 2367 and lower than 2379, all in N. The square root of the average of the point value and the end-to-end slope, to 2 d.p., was 1.70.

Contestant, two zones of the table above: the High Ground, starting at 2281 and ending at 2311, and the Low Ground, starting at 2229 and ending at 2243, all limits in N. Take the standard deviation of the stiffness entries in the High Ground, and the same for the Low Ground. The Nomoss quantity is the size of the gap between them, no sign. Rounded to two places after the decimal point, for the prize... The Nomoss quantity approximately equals 0.29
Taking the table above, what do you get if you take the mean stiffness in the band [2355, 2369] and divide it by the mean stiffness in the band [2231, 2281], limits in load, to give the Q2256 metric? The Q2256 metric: 1.02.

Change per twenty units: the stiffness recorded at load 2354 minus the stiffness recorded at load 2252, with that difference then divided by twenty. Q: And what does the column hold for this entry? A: -0.11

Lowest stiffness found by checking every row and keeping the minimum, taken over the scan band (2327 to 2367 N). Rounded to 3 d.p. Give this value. 5.664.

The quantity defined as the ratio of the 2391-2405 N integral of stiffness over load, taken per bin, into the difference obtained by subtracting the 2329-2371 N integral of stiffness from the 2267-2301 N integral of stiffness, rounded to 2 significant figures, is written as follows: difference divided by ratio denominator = -1.0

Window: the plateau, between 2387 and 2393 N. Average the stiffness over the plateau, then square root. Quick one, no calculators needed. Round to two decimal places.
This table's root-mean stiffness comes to 2.52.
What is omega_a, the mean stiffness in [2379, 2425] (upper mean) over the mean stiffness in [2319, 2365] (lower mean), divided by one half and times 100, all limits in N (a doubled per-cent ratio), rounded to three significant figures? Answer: 229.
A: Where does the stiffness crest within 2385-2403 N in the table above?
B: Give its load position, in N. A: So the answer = 2402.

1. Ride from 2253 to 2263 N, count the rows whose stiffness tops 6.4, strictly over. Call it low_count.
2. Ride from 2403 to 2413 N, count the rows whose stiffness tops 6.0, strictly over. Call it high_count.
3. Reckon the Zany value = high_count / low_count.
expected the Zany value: 1.25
